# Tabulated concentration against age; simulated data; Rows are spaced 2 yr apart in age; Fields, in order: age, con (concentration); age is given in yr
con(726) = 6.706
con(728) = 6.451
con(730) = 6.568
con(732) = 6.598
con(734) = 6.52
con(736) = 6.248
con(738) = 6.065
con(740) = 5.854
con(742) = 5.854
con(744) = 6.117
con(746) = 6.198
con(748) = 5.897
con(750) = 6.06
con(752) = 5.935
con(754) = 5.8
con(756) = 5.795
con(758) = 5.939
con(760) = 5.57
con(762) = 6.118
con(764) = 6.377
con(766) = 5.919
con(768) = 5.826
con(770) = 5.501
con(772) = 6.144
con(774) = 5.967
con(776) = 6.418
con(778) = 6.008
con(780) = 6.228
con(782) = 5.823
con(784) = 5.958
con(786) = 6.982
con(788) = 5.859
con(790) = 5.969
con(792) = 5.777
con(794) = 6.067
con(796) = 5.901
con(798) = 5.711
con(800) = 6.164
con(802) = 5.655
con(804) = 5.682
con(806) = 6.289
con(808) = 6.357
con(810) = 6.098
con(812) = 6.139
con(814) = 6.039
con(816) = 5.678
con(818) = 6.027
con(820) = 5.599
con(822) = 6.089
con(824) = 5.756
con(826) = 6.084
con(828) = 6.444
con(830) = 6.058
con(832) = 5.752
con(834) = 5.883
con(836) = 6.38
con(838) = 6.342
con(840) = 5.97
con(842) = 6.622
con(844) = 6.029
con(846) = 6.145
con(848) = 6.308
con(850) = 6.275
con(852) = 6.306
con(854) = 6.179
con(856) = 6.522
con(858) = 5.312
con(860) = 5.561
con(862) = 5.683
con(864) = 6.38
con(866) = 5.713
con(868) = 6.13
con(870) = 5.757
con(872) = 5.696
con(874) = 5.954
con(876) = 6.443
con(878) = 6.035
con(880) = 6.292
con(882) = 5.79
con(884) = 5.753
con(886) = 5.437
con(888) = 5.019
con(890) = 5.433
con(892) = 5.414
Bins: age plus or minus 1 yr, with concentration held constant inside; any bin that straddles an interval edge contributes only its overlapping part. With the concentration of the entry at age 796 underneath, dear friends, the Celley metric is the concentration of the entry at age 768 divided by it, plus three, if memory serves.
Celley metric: 3.99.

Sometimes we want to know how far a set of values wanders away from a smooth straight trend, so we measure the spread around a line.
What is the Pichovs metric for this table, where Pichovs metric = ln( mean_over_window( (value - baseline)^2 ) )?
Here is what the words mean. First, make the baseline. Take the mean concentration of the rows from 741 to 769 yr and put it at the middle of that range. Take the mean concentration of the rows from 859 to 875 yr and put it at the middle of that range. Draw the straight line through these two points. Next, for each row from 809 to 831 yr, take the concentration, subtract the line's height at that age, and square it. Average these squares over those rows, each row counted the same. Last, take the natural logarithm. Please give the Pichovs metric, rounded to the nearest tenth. -2.8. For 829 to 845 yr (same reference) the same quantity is -2.0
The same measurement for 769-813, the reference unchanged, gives -2.2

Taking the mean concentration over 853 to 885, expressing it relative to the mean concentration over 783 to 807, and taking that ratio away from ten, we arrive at 9.009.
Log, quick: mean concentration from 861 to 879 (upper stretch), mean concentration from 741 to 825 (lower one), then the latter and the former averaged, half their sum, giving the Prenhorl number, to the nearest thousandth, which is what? 5.980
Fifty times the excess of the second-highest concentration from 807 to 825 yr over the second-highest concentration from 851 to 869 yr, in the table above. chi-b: -12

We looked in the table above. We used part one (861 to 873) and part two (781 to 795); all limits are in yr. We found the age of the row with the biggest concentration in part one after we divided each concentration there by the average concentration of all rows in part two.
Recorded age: 864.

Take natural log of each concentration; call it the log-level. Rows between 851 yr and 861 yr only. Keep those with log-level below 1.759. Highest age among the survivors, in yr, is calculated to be 860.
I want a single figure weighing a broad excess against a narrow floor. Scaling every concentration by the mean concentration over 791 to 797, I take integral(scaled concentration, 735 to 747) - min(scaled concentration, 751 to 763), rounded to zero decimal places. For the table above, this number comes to 11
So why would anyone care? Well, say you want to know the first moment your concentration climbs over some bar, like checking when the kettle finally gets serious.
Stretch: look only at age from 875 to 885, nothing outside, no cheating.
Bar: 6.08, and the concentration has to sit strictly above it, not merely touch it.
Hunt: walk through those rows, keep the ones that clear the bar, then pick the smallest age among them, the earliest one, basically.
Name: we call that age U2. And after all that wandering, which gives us 876 yr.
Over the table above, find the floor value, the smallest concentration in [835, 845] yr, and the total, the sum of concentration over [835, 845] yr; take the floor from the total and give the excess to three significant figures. 25.4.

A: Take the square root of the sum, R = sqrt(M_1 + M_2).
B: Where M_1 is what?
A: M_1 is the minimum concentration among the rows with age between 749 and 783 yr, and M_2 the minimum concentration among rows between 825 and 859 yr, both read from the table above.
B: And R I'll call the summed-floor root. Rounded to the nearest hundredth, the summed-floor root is 3.29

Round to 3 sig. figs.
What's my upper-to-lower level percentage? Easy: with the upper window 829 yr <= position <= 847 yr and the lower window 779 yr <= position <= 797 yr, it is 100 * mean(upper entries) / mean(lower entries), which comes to 101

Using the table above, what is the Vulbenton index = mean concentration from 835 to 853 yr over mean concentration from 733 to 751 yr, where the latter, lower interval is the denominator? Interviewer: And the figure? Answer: 1.03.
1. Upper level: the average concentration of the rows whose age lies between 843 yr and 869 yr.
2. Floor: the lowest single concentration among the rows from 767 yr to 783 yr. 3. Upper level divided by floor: 1.10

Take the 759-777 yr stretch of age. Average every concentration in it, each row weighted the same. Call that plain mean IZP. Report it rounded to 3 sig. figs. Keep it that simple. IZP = 5.98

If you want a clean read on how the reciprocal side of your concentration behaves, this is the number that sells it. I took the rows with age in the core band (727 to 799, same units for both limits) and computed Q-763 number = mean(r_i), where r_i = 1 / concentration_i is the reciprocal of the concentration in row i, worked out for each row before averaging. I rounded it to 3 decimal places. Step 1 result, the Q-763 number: 0.166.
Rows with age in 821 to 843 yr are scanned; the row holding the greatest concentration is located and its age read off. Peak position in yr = 842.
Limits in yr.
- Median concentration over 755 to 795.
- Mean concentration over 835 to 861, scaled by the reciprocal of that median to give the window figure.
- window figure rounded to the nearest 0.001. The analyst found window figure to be 1.031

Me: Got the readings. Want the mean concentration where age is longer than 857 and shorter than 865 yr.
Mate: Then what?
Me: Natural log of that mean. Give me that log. 1.75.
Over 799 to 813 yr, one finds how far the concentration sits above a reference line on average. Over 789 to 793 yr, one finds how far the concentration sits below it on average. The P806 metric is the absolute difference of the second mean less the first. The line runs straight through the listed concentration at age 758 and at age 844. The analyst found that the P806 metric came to 0.03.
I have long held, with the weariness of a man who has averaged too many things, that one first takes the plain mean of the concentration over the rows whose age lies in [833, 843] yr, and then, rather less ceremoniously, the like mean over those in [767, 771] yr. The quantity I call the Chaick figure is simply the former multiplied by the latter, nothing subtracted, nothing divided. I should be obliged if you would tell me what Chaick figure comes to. 35.3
